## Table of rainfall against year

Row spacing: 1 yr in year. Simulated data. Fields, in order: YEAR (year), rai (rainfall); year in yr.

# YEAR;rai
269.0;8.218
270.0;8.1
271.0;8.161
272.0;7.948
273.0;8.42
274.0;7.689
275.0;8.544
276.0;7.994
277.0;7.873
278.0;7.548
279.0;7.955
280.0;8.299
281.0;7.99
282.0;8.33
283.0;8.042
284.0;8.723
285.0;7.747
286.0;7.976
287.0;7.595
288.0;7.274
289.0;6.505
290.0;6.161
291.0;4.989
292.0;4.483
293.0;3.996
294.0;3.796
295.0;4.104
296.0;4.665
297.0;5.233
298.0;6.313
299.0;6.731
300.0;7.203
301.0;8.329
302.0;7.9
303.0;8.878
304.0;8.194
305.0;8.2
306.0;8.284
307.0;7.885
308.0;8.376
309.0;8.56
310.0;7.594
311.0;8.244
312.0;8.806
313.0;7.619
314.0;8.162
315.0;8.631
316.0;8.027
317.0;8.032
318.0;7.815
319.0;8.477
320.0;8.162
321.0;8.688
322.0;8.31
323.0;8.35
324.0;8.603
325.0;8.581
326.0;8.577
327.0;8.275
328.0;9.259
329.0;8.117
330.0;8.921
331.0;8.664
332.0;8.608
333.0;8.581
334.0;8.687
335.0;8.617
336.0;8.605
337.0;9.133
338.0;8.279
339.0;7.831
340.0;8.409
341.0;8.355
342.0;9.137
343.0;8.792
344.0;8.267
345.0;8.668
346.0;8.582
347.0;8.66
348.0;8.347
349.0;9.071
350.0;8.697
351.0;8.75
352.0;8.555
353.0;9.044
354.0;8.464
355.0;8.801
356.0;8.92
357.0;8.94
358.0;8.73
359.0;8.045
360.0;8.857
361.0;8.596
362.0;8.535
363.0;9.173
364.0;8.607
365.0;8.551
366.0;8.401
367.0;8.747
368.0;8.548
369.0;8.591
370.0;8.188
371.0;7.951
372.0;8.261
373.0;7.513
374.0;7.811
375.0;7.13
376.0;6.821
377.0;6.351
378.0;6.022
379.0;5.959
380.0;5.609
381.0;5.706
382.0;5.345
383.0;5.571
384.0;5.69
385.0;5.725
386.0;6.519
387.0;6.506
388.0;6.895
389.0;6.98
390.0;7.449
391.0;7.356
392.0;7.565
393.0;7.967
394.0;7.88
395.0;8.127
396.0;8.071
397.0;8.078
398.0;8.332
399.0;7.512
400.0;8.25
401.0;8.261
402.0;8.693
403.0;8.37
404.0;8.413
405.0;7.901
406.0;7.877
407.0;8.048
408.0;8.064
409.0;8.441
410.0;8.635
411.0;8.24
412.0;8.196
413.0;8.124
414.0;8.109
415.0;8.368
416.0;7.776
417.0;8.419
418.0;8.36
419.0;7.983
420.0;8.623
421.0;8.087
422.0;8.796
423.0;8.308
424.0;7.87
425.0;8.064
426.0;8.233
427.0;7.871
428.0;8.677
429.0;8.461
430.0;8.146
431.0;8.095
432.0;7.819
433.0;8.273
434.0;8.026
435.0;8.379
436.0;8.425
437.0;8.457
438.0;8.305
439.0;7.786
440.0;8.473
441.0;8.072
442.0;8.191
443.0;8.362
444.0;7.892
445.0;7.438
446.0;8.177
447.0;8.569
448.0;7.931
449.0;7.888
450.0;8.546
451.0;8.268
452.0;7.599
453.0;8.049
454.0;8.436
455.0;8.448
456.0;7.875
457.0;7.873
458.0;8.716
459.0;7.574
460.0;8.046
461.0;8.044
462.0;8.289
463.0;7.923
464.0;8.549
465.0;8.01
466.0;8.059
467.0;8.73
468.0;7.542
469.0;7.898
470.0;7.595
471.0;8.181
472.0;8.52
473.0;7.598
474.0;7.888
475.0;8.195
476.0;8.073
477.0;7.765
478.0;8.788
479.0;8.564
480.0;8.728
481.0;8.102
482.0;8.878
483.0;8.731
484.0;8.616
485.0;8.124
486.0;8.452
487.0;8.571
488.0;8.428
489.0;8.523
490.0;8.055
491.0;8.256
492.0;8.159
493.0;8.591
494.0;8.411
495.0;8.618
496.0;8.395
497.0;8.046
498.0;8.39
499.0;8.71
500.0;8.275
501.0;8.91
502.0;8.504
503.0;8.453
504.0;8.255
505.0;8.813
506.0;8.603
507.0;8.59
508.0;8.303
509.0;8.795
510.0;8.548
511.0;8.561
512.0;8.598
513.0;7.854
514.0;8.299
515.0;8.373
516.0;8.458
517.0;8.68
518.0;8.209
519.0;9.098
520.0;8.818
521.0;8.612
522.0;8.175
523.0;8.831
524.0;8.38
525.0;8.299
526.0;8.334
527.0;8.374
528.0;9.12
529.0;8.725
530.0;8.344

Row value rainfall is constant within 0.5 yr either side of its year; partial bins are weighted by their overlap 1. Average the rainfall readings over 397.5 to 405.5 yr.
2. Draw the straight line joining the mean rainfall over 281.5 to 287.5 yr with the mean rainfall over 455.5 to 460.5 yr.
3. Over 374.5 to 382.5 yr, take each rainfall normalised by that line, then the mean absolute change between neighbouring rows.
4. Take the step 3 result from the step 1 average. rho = 8.18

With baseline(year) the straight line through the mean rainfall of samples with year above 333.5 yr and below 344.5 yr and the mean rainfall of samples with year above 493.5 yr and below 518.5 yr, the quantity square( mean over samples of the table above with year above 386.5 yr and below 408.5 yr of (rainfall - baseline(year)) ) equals 0.46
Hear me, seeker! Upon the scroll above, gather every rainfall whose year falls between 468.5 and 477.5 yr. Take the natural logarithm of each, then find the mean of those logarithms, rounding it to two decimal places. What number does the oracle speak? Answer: 2.07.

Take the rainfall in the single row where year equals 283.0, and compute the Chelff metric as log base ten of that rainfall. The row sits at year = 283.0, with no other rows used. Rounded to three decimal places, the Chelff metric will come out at 0.905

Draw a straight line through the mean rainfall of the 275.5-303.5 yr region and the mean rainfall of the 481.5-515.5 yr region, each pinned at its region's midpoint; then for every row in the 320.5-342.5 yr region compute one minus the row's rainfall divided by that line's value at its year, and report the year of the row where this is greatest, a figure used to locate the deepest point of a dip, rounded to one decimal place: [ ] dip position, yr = 339.0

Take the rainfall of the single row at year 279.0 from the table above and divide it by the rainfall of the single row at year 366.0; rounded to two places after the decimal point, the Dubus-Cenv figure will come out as 0.95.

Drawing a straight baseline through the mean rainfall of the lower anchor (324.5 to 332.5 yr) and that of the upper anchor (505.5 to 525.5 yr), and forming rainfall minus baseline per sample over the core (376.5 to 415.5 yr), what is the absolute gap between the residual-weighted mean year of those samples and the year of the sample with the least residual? 5.3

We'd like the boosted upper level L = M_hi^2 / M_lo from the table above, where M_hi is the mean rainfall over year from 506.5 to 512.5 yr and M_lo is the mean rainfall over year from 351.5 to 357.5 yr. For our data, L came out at 8.3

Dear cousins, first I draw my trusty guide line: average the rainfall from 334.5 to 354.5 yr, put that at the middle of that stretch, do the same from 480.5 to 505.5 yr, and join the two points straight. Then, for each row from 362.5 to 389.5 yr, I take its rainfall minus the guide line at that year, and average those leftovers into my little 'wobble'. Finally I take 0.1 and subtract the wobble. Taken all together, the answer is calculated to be 1.52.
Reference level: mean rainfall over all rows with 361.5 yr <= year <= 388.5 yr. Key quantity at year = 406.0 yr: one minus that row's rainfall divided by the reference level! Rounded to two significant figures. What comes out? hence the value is -0.092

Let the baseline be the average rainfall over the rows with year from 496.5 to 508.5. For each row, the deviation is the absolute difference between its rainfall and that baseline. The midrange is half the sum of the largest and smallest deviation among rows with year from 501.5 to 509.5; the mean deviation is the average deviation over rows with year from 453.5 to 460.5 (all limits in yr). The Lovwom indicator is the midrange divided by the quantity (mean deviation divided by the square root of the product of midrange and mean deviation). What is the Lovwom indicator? 0.11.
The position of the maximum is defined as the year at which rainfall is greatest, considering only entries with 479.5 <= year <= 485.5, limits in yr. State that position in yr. 482.0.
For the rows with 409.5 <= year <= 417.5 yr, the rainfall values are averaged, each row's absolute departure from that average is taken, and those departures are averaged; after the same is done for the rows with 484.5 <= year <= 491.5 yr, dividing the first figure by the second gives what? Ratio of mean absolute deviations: 1.1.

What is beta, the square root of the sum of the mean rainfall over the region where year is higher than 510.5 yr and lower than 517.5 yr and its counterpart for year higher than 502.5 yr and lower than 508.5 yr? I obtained 4.11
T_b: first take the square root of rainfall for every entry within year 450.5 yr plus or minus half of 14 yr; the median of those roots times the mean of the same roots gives 8.03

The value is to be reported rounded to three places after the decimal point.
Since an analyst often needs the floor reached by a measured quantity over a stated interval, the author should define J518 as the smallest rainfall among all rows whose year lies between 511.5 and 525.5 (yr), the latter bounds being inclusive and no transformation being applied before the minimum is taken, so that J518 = 7.854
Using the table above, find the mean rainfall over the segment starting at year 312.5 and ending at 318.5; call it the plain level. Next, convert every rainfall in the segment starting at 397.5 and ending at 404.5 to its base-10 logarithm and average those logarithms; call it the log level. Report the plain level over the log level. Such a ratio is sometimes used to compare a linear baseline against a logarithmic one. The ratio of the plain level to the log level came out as 8.78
